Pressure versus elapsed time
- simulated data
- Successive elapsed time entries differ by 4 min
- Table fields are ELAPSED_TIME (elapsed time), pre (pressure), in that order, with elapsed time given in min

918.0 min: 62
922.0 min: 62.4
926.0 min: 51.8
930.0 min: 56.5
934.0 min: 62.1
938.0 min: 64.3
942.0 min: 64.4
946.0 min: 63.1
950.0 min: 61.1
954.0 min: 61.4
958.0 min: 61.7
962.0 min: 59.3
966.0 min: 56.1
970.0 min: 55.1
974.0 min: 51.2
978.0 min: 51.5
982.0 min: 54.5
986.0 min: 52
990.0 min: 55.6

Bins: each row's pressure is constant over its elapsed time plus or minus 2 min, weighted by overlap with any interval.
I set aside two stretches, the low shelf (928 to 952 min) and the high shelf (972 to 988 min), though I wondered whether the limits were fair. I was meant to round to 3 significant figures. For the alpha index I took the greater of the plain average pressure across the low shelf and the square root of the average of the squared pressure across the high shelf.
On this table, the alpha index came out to 61.9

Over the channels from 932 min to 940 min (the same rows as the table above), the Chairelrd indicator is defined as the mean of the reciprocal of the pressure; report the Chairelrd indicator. 0.0158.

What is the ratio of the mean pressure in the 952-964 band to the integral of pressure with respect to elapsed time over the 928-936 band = 0.128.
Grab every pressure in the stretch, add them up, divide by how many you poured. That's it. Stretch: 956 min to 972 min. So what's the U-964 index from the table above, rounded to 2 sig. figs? 58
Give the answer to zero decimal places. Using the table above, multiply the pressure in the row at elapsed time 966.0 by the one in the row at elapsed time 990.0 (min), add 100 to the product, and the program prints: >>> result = 3219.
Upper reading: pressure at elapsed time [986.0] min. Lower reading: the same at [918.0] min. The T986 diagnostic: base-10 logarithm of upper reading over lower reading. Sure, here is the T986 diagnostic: -0.076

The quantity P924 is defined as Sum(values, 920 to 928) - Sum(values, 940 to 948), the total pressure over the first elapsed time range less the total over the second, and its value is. -13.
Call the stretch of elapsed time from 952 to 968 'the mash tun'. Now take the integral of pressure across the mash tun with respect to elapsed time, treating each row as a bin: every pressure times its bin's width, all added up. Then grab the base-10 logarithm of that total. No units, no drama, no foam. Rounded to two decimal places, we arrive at 2.98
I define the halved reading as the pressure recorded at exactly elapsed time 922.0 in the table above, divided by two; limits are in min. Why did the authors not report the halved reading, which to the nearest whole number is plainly 31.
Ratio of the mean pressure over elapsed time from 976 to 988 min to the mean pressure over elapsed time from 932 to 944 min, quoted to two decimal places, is 0.83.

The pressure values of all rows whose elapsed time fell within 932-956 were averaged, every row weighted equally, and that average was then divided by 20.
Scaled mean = 3.14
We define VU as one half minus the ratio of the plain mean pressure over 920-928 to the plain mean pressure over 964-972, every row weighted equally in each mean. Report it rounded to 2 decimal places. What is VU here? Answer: -0.53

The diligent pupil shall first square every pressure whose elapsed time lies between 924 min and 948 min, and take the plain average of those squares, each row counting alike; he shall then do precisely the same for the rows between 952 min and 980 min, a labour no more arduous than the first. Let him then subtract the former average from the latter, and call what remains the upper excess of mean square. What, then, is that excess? -444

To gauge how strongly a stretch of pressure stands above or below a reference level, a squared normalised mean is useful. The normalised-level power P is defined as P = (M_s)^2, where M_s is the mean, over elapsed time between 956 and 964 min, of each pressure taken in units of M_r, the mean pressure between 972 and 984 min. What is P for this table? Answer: 1.33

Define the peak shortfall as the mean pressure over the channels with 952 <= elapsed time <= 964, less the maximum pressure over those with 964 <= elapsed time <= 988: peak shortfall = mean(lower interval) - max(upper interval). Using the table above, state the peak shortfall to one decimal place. 4.7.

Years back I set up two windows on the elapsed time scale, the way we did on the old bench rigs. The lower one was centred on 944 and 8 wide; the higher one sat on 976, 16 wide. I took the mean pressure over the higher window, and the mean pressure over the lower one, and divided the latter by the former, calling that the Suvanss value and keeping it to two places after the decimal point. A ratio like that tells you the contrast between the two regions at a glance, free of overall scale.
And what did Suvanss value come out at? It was 1.20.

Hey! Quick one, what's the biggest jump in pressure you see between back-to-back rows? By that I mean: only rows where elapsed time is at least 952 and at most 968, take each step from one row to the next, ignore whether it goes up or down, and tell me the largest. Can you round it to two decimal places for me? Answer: 3.20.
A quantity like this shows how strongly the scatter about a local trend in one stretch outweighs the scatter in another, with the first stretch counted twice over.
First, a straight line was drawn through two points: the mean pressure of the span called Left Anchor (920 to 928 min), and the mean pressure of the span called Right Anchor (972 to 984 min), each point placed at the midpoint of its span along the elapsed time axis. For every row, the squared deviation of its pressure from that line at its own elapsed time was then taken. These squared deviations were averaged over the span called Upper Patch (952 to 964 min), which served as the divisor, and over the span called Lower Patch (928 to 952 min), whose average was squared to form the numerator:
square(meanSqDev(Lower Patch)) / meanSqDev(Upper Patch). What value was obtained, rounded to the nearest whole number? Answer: 50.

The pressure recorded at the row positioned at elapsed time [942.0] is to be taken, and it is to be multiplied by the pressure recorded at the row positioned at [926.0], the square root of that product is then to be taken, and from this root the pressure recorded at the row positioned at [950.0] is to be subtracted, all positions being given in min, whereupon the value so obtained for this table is -3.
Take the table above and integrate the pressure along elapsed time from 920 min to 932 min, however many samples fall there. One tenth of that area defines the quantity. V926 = 68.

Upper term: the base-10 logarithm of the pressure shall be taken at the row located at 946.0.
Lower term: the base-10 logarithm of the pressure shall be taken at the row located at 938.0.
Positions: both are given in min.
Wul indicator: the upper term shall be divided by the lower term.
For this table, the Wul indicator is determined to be 1.00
